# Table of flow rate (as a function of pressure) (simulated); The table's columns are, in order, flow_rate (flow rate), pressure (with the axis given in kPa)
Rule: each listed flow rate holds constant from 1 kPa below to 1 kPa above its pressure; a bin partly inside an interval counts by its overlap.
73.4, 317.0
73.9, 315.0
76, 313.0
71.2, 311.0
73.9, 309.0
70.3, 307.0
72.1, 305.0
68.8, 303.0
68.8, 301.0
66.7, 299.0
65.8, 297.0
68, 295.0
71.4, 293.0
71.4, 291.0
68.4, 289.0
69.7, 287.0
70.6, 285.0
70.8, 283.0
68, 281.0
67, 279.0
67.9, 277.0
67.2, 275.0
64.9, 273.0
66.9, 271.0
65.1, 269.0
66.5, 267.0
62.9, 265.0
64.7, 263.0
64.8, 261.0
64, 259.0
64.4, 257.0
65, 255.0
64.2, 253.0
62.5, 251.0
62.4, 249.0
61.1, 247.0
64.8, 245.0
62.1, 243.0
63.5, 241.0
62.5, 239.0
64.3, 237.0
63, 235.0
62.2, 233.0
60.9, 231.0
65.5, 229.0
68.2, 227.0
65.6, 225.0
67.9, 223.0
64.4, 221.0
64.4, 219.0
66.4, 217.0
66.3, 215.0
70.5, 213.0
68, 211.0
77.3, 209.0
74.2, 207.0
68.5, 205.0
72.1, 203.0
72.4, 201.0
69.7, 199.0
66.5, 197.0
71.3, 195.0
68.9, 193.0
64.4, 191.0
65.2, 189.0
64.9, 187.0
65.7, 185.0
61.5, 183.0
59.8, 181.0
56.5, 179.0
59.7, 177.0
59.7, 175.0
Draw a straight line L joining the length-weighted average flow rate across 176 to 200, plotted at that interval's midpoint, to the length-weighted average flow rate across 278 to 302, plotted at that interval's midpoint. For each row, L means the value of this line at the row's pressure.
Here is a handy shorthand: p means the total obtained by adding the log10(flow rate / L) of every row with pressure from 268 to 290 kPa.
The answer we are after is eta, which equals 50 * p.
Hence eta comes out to -2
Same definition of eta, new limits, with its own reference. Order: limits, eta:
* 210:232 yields 1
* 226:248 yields -12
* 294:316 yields 3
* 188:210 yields 18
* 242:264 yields -13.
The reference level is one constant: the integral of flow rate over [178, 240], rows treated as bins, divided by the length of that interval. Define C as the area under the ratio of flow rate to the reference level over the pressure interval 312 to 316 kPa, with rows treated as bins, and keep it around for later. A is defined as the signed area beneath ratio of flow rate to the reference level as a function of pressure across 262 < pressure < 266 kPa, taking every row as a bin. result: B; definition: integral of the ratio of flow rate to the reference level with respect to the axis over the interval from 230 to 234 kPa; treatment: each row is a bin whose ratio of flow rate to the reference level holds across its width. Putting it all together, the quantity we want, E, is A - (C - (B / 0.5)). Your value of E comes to 6.7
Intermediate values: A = 3.84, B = 3.71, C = 4.5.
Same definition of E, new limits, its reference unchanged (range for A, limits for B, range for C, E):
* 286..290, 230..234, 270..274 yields 7.6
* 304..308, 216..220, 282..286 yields 7.9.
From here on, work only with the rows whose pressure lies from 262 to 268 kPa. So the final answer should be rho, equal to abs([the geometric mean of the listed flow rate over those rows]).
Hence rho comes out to 65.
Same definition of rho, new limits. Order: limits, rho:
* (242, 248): 63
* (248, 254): 63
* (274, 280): 67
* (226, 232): 65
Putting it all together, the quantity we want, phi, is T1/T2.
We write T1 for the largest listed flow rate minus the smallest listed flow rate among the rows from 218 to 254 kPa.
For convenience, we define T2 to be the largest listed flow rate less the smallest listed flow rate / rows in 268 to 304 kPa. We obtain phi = 1.1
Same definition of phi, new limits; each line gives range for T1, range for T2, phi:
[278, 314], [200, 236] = 0.6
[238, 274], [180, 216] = 0.3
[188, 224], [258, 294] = 1.5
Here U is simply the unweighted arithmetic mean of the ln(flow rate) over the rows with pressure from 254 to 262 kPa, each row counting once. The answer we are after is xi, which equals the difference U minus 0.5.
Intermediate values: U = 4.17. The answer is 3.67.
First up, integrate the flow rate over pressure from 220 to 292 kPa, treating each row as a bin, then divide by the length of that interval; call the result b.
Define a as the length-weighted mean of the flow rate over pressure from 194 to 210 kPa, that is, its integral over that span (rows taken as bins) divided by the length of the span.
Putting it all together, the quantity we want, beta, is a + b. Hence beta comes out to 137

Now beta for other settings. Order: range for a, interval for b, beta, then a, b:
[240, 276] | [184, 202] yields 132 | 64.3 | 67.7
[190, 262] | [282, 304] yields 135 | 66.2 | 69.1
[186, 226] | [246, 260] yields 132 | 68.4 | 63.4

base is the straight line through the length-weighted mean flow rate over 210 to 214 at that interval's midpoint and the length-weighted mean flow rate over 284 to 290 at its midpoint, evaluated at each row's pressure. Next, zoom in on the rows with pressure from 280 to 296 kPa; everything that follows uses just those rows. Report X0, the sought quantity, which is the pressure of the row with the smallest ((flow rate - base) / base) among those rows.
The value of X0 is 295.0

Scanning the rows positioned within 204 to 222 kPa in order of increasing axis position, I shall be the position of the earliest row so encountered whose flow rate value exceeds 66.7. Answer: 205.0 kPa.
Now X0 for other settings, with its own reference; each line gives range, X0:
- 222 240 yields 231.0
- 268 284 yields 273.0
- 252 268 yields 265.0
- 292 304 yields 297.0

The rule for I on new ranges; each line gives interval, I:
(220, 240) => 223.0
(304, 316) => 305.0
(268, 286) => 271.0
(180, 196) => 193.0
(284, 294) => 285.0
